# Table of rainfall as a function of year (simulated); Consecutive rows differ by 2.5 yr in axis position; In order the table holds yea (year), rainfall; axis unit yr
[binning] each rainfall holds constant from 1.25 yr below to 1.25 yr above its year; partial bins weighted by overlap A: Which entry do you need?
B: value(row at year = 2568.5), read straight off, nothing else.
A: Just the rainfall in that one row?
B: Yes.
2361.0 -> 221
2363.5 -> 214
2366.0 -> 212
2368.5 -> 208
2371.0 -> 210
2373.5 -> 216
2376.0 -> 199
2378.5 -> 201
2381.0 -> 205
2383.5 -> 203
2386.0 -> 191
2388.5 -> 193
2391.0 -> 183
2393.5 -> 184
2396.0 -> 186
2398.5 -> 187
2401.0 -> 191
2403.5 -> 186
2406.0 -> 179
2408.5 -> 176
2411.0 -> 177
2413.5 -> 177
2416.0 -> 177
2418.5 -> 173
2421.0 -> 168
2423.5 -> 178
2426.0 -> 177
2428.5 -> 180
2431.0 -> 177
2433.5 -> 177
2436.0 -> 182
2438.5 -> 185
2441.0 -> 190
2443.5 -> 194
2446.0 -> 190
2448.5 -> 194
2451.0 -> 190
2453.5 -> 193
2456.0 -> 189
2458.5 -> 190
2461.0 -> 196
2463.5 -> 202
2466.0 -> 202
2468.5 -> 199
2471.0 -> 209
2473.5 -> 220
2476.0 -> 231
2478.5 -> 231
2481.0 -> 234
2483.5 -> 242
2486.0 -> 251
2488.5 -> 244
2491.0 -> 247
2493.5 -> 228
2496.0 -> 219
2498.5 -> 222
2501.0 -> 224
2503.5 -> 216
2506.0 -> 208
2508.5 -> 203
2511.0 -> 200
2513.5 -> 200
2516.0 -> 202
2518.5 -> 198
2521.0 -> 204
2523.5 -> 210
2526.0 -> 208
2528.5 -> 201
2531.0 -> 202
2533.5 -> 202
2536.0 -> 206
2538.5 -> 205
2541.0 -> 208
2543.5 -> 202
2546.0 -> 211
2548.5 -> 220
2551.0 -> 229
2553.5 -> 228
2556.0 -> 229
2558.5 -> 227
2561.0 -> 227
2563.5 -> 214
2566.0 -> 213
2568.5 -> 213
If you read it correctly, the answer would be 213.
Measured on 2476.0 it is 231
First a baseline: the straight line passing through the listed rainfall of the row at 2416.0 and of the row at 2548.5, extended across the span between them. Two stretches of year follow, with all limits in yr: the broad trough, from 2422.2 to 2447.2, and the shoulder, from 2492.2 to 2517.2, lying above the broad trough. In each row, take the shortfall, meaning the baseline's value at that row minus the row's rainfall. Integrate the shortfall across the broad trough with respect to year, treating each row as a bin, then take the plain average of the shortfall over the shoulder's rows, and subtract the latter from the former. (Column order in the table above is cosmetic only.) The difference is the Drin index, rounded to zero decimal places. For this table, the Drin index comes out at 9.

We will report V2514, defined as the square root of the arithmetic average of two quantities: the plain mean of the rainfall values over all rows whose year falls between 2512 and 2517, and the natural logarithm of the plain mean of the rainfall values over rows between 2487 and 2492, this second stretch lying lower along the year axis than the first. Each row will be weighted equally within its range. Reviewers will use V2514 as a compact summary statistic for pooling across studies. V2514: 10.16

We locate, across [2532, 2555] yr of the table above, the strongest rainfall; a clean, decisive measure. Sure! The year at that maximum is 2551.0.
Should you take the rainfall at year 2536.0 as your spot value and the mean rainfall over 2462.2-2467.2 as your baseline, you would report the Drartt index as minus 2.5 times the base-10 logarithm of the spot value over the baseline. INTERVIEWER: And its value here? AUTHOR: -0.02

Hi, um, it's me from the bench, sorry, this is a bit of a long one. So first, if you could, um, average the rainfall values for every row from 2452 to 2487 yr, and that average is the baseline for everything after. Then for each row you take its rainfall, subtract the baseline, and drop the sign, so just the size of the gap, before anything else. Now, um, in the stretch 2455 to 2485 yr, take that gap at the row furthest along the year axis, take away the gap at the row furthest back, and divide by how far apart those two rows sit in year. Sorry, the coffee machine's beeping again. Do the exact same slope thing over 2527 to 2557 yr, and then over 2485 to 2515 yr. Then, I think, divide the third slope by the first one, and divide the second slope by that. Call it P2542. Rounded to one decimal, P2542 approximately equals 0.0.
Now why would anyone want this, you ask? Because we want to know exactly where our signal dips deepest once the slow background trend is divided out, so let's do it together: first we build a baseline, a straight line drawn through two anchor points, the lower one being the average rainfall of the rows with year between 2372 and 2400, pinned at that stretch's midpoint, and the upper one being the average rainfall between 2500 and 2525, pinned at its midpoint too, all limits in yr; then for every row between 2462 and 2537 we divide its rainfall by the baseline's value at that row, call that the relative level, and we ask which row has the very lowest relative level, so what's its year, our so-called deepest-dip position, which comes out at 2518.5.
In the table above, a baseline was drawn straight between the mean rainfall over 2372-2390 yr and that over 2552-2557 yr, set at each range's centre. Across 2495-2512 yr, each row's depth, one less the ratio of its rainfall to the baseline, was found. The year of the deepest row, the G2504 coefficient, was 2511.0 yr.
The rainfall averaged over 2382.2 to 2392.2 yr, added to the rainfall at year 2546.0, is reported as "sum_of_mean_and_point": 404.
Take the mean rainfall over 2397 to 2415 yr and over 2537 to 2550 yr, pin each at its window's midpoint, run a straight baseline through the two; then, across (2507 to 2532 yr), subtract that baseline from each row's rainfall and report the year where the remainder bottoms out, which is 2518.5 yr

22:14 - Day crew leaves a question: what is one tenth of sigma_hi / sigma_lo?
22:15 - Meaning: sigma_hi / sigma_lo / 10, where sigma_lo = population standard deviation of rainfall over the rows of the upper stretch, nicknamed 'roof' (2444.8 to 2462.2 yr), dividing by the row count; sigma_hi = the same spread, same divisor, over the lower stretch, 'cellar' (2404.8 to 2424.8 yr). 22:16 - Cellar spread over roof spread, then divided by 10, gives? 0.136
